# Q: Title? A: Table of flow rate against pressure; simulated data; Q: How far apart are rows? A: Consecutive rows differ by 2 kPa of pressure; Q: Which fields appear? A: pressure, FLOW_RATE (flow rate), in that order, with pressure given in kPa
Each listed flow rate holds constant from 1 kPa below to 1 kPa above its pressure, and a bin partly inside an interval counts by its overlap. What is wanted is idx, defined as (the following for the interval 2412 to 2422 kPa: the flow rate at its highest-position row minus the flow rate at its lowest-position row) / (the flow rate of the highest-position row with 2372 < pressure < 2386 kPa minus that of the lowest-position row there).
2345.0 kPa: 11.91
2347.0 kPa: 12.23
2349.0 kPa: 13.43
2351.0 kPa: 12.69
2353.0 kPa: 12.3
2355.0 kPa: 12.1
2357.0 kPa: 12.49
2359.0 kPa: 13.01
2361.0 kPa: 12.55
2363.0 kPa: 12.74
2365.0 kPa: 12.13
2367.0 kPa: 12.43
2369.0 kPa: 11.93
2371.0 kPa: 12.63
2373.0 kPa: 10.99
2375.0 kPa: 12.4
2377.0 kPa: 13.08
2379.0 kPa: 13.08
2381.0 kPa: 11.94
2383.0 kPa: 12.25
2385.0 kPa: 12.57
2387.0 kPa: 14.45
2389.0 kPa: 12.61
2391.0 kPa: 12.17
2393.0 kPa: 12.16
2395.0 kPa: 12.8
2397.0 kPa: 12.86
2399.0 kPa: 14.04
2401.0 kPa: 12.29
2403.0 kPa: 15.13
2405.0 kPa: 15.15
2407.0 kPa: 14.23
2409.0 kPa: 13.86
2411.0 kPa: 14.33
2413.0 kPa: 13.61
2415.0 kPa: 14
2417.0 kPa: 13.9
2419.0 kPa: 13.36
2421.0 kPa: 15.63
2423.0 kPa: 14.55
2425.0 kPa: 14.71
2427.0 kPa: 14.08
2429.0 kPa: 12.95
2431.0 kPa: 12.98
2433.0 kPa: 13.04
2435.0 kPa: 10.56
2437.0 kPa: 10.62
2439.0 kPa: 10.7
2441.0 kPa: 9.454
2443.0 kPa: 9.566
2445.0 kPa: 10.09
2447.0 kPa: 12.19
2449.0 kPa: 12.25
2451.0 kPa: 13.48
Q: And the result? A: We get 1.3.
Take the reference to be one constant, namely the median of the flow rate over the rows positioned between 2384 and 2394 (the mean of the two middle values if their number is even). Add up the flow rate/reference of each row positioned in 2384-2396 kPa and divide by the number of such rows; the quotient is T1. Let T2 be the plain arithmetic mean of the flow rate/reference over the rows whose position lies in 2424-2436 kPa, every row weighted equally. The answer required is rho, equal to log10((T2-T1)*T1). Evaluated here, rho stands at -1.68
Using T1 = 1.02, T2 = 1.04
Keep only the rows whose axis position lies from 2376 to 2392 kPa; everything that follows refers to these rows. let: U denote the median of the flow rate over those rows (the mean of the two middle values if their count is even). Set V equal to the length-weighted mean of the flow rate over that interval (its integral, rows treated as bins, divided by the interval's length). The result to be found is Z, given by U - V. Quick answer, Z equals -0.18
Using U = 12.6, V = 12.8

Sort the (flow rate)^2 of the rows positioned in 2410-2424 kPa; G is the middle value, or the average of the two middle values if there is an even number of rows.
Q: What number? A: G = 196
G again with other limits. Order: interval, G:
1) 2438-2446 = 97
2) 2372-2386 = 154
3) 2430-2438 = 141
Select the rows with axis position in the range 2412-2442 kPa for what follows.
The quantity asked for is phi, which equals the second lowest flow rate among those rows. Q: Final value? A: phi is 10.56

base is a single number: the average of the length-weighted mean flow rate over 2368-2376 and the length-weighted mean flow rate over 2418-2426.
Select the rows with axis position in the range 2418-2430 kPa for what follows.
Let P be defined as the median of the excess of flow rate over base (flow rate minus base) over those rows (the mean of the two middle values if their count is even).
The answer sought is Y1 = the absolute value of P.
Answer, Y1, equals 1.04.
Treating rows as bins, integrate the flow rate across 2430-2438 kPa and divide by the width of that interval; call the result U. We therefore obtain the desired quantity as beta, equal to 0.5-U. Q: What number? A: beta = -11.3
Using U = 11.8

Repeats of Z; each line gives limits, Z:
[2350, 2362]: 0.00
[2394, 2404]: -0.56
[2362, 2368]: 0.00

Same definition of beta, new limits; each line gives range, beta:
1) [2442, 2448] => -10.1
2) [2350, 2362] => -12.0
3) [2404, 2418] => -13.7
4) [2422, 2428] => -13.9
